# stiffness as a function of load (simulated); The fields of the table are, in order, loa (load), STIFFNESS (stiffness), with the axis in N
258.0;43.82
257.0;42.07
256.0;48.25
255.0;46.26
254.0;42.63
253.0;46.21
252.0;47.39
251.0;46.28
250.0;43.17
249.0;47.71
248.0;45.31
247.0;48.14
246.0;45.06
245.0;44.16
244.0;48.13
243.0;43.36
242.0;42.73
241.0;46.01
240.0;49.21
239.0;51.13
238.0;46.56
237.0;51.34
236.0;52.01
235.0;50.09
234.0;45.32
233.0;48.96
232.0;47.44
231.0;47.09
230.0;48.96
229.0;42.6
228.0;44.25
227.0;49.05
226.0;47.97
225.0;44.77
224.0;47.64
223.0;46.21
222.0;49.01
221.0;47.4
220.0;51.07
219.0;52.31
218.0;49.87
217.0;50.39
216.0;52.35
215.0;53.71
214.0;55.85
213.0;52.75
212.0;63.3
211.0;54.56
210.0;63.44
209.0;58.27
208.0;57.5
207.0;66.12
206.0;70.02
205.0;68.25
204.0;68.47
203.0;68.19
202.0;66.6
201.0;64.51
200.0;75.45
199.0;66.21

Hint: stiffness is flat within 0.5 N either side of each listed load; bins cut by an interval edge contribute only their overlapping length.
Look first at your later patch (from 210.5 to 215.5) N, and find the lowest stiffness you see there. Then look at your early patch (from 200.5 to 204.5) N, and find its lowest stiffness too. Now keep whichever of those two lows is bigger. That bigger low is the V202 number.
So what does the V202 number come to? 65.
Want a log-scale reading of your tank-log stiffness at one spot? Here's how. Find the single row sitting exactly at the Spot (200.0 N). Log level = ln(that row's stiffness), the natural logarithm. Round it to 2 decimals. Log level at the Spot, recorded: 4.32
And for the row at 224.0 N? 3.86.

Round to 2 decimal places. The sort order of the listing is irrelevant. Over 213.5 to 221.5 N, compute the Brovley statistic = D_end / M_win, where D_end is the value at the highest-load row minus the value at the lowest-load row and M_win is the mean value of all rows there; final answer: -0.16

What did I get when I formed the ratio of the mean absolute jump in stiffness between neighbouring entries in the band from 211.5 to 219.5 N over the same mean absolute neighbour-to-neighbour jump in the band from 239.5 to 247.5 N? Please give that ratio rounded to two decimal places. 1.11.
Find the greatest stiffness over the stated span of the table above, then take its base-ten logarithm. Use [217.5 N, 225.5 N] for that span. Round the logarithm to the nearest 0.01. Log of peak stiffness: 1.72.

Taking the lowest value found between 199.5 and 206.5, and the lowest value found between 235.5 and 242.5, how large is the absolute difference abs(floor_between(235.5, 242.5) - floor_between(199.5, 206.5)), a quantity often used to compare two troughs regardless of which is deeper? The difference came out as 22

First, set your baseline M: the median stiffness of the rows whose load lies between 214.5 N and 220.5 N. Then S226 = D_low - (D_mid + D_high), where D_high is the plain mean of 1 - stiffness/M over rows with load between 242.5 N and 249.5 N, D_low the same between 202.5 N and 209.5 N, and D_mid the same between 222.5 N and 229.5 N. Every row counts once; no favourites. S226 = -0.48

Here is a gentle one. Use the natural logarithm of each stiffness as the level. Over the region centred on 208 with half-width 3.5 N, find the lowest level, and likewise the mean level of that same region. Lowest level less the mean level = -0.13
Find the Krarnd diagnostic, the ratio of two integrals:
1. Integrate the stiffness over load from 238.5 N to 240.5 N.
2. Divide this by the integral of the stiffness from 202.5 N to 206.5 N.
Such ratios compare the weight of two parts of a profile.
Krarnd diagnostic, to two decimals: 0.36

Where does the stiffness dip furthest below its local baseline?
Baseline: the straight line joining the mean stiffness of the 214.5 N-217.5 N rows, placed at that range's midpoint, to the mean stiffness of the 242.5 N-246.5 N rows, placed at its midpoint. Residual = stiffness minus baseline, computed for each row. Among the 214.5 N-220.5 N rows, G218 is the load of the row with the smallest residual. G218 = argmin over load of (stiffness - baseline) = 218.0 N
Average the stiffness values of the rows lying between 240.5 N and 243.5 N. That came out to 44.0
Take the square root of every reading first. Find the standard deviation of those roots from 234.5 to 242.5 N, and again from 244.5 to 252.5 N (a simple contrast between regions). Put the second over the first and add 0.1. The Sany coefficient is 0.66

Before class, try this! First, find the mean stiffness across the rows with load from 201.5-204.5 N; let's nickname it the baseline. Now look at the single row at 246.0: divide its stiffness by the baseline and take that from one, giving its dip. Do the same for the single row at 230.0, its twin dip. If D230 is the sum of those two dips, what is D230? 0.61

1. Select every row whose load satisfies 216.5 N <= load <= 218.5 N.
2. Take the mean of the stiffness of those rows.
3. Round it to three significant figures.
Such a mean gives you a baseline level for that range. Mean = 50.1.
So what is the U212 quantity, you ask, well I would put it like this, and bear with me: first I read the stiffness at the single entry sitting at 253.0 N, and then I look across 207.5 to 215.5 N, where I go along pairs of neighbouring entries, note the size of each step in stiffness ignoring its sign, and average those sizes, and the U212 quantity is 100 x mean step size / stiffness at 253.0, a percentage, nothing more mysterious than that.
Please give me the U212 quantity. 12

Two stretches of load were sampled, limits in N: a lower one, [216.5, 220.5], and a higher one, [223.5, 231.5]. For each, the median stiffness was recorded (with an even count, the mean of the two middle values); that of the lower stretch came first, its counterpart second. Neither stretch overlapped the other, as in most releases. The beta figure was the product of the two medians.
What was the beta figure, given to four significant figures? 2403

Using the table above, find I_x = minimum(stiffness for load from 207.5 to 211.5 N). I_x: 54.56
